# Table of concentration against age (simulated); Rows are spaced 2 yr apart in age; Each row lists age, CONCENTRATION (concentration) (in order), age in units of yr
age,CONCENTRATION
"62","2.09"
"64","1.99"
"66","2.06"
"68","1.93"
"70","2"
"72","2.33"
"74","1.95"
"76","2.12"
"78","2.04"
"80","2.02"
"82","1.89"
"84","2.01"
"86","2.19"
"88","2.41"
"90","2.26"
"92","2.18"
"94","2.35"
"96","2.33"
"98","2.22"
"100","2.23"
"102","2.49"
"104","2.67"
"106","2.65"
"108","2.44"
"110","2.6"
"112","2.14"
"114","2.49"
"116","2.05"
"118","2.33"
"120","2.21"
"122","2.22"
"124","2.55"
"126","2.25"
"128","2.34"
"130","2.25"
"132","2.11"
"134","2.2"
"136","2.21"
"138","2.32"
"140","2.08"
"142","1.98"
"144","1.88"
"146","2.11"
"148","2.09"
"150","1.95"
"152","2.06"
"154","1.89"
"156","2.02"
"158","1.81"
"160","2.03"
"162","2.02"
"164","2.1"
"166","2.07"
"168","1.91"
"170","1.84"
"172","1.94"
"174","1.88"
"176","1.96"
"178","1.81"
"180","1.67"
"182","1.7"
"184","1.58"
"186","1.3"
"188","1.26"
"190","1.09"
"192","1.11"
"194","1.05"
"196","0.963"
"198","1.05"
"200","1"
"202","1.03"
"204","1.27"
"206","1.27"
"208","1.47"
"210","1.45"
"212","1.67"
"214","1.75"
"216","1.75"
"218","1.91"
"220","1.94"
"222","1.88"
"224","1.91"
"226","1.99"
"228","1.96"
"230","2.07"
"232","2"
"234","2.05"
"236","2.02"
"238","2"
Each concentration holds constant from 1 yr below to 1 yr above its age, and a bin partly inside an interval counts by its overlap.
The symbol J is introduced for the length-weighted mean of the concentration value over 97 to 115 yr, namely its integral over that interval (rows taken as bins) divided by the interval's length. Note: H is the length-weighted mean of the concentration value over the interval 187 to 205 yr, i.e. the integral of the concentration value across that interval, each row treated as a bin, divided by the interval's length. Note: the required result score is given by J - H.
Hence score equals 1.3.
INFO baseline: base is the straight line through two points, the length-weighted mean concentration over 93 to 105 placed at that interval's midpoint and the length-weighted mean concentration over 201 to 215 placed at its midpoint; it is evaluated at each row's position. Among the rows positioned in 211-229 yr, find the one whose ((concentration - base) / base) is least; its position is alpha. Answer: 212 yr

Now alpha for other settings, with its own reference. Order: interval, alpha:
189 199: 196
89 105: 92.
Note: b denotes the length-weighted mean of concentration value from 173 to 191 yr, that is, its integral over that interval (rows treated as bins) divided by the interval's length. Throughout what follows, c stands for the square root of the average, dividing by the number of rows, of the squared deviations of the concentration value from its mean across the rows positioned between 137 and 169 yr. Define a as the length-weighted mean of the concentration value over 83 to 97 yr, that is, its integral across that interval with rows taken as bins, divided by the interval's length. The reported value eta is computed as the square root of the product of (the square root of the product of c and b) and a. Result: 0.98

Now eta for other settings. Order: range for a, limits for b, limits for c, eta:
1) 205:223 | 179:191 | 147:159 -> 0.79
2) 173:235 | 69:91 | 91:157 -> 1.02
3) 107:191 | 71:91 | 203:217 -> 1.14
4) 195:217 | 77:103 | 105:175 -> 0.96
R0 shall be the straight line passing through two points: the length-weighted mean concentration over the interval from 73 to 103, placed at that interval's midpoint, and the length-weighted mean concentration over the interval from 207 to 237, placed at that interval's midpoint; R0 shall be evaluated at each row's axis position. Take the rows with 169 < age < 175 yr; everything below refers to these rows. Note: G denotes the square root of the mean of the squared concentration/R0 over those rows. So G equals 0.96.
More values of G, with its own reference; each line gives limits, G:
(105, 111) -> 1.20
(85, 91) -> 1.05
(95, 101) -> 1.05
